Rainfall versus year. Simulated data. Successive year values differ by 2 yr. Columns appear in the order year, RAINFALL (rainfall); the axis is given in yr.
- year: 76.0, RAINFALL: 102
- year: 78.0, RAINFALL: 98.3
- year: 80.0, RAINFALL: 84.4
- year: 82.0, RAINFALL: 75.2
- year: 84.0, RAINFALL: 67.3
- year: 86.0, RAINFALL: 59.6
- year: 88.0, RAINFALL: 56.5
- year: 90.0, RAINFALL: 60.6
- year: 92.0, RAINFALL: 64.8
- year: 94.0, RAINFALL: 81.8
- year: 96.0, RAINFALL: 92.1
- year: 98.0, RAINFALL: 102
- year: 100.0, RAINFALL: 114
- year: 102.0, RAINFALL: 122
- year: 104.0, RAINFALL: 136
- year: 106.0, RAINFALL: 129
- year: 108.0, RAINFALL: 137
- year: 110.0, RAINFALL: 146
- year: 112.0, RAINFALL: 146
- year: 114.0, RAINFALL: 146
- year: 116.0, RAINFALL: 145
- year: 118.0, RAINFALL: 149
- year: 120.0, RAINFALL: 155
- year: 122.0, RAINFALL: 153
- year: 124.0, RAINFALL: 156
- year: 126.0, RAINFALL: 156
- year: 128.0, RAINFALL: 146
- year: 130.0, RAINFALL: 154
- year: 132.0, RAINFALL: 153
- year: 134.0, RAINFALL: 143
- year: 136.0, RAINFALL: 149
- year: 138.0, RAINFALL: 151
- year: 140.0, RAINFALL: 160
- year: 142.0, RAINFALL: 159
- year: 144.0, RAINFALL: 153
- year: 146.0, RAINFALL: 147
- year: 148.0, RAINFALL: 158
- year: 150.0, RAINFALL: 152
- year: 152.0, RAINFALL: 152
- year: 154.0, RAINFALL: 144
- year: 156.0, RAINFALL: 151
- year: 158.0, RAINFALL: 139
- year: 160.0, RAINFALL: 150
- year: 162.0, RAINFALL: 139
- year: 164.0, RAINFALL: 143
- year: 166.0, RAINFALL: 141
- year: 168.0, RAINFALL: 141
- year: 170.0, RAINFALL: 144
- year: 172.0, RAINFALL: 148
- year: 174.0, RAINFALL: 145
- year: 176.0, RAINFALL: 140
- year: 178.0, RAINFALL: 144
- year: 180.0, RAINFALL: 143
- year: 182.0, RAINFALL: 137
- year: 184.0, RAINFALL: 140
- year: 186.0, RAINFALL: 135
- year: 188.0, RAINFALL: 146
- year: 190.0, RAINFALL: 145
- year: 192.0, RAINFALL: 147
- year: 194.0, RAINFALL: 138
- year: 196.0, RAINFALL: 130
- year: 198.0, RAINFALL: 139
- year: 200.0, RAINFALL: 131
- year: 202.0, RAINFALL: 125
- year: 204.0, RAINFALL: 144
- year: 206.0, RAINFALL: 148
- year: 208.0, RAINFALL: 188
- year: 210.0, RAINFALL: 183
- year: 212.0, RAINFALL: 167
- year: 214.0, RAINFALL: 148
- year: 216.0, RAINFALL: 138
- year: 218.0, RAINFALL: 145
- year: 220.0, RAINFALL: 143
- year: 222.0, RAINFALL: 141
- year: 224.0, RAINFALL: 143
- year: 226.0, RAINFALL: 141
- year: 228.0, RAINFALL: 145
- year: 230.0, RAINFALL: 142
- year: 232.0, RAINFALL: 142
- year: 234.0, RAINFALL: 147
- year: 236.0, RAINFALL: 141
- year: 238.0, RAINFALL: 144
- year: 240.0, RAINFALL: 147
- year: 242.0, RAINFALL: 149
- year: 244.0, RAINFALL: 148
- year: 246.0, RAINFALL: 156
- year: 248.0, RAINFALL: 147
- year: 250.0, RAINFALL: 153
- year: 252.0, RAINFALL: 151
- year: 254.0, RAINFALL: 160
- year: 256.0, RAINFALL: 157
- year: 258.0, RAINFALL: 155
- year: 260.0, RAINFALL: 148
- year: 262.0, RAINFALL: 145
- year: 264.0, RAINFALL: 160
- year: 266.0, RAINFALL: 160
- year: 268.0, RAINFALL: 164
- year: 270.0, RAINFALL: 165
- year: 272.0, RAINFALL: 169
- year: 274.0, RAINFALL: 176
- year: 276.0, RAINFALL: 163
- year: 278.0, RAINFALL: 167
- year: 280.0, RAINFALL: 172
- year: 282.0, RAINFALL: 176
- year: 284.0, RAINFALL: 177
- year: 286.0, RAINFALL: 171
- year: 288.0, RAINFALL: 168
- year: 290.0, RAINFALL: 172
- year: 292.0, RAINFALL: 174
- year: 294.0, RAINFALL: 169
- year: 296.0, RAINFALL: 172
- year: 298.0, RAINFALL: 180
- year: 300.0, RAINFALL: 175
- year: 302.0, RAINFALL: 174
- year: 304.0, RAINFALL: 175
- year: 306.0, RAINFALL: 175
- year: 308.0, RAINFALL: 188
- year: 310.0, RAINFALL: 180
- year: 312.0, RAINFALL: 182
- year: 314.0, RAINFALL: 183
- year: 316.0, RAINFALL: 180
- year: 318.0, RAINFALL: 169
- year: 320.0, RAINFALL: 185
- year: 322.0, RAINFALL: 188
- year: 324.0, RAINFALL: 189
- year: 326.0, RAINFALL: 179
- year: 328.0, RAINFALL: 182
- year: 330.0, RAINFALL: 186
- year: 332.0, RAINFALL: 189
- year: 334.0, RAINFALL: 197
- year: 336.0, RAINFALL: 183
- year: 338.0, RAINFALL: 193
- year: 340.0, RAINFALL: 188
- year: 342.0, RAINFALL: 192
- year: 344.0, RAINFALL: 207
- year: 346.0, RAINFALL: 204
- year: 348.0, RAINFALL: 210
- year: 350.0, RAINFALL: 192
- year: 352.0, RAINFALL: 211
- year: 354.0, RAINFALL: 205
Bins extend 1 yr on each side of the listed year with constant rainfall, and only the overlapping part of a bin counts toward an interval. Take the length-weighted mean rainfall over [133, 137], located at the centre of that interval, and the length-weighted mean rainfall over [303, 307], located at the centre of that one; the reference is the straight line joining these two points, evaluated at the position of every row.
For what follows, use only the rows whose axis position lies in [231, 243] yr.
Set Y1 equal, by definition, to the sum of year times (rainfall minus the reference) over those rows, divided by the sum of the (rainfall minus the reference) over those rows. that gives 236.8 yr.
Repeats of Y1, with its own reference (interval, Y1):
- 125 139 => 130.2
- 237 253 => 244.6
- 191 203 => 198.0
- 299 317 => 310.8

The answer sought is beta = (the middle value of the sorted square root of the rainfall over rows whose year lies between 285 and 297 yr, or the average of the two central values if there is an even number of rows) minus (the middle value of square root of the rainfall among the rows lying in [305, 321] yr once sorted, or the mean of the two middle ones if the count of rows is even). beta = -0.4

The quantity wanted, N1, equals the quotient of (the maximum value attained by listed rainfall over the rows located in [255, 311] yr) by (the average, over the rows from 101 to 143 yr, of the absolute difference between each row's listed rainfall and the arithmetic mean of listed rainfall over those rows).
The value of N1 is 26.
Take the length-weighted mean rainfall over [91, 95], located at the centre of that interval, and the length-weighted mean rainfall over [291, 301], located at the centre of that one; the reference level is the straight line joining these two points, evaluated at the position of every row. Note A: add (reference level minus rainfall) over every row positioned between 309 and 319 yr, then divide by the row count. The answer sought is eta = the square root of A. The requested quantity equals 2.03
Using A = 4.1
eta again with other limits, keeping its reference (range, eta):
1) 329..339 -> 1.80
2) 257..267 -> 1.88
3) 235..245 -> 0.65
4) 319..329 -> 1.81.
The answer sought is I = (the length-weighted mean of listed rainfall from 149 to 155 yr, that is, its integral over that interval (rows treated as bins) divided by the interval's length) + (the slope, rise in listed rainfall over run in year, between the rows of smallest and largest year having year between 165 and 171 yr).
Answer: 150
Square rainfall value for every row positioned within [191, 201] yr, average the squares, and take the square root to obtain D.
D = 137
